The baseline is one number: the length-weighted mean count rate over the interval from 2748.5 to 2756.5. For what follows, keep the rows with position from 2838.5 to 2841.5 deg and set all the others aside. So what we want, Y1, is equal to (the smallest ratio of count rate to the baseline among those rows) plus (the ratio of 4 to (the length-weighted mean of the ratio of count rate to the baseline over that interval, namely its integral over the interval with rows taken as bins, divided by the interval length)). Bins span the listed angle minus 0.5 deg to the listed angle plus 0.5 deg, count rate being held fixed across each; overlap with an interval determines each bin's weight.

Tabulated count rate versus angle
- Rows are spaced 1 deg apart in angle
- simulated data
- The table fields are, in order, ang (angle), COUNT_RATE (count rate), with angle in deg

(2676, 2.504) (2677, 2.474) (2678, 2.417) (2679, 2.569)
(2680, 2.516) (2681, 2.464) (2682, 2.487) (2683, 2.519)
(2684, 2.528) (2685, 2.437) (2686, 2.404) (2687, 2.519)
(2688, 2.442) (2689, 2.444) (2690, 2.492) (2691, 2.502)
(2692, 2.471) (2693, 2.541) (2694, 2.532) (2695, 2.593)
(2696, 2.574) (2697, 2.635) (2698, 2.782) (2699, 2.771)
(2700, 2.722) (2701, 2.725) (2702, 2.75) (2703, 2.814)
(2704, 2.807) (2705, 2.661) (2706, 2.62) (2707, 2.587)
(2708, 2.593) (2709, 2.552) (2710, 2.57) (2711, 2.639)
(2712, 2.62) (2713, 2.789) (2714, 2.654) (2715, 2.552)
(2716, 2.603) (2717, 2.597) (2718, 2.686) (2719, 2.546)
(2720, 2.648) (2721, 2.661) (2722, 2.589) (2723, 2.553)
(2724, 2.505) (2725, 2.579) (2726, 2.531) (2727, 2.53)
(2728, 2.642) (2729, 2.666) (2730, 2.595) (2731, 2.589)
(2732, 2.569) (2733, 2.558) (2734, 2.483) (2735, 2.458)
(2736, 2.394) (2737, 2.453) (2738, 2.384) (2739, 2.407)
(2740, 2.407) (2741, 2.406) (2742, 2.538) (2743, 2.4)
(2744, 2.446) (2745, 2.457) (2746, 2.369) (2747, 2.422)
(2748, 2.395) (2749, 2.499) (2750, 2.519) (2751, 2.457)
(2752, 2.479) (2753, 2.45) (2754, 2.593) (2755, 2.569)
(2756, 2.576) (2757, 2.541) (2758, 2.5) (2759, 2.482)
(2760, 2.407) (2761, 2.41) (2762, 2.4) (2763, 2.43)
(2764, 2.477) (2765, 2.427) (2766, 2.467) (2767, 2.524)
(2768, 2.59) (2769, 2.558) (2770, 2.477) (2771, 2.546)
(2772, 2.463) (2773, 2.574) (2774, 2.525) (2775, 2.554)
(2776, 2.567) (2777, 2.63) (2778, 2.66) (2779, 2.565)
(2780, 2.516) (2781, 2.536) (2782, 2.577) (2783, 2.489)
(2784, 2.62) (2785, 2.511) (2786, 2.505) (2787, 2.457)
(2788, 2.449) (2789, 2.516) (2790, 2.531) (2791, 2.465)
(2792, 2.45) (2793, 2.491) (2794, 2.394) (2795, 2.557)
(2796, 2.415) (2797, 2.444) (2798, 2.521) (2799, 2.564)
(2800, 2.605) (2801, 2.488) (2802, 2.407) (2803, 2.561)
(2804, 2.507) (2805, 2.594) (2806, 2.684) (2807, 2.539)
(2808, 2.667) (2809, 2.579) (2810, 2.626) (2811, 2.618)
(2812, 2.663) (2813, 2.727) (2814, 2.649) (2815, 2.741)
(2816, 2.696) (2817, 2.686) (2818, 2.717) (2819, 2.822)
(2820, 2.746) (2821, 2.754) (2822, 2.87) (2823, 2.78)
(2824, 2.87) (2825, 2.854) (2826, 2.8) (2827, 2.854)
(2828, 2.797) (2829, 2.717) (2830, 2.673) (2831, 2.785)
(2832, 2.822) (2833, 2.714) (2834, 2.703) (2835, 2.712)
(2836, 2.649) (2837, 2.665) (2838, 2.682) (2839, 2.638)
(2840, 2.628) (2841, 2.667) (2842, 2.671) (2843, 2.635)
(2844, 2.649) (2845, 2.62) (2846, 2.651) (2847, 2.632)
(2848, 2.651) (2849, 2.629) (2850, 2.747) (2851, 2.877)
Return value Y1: 4.85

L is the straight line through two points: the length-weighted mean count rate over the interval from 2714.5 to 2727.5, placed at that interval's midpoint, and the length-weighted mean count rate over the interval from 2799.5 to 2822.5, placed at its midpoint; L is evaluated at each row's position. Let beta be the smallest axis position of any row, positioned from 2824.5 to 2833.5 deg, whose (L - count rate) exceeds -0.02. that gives 2830 deg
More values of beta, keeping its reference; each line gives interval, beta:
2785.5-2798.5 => 2786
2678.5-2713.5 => 2679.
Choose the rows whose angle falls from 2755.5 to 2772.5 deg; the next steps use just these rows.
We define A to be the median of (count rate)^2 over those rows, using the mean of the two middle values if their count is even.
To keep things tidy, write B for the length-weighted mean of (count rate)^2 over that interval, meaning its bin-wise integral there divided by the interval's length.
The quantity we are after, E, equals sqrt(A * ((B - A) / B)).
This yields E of 0.23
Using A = 6.14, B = 6.2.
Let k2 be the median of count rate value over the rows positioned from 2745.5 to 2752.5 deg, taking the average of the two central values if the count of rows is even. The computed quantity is 2.46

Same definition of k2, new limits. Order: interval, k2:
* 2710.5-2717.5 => 2.62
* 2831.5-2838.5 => 2.70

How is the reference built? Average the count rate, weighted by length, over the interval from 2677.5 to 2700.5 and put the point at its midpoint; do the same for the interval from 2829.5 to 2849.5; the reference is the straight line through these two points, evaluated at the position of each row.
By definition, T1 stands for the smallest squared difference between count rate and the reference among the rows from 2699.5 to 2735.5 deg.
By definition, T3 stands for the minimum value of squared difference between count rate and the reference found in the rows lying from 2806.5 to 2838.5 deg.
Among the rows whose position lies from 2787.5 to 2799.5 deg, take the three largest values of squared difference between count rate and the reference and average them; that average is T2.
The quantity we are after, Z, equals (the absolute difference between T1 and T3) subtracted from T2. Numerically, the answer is 0.0472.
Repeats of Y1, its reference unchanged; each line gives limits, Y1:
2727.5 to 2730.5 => 4.85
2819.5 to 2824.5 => 4.68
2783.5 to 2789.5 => 4.99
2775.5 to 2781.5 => 4.90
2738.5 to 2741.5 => 5.14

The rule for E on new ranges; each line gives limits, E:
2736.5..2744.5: 0.33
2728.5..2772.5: 0.24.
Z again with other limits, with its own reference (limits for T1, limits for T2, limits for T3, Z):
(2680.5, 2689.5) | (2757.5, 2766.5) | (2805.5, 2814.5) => 0.0388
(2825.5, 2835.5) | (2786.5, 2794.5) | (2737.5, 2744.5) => 0.0383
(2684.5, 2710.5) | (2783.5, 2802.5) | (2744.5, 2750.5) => 0.0477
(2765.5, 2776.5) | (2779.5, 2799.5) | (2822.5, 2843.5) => 0.0469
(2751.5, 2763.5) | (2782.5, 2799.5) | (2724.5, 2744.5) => 0.0472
